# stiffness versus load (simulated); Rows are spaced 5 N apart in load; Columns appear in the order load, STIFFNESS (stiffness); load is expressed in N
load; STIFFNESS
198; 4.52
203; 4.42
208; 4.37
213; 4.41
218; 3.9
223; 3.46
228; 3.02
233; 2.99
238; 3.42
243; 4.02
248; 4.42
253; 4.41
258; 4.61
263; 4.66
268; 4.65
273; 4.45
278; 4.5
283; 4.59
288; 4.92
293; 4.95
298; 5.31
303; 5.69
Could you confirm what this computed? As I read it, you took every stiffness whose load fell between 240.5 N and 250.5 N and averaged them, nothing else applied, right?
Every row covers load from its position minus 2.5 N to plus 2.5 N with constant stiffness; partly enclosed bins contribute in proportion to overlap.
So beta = 4.22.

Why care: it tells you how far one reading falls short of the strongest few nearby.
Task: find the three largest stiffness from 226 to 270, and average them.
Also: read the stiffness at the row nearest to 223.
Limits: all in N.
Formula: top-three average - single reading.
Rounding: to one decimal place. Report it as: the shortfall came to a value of 1.2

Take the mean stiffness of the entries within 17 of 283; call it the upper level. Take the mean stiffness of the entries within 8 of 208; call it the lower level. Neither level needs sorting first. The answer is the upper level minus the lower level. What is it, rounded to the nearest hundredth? 0.37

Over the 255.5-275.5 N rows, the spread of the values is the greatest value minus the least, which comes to 0.21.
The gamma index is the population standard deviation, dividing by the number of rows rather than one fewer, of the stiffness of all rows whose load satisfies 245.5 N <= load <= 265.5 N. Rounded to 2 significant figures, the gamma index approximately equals 0.11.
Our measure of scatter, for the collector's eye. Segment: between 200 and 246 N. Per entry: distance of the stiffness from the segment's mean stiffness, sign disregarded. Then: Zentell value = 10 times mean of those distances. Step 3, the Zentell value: 4.9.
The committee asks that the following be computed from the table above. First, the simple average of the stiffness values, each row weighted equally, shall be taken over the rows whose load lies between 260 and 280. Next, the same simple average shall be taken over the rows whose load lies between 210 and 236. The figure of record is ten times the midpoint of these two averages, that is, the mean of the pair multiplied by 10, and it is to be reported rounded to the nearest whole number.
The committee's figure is 41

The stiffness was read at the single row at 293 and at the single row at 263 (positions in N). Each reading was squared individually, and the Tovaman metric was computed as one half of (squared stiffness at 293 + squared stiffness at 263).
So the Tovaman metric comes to 23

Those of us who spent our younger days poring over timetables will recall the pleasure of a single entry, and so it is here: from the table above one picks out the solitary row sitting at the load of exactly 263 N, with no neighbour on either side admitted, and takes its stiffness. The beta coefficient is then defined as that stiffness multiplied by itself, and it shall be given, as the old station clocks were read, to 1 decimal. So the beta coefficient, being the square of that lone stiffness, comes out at 21.7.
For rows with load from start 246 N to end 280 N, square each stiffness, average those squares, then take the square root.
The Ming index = 4.5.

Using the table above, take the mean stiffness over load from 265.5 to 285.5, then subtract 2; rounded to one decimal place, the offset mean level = 2.5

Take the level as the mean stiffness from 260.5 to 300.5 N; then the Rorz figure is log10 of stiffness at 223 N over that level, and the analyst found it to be -0.14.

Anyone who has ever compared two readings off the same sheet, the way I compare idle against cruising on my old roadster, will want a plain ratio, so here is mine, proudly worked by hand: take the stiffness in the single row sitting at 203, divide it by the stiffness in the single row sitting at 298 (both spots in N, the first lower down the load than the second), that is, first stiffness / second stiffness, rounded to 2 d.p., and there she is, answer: 0.83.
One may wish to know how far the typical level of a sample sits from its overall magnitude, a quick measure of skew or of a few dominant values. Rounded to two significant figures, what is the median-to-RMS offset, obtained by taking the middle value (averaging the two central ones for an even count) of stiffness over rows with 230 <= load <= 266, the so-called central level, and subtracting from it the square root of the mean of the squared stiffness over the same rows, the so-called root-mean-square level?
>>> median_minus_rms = 0.29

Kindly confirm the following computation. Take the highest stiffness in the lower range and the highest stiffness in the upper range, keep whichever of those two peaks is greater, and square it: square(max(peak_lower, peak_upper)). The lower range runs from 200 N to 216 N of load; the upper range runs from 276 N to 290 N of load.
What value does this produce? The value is 24.2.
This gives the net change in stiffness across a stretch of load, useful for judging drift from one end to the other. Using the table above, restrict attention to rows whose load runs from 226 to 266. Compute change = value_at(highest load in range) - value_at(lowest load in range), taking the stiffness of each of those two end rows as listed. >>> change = 1.6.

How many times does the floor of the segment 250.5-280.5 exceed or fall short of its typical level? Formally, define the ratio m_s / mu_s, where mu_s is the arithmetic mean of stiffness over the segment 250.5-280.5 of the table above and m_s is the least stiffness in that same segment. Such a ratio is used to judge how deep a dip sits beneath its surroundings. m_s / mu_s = 0.970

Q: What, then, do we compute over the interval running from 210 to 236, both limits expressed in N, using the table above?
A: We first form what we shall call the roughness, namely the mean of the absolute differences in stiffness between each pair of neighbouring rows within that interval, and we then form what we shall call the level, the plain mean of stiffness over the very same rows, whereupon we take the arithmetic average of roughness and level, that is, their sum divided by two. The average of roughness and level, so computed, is 1.96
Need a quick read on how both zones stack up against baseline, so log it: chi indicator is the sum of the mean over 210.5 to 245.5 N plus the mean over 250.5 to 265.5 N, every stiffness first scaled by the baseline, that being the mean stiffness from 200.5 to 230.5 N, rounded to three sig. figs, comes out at 2.08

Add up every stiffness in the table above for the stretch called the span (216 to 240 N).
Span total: 16.8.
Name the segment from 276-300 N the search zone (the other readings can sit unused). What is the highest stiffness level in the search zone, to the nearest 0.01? 5.31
